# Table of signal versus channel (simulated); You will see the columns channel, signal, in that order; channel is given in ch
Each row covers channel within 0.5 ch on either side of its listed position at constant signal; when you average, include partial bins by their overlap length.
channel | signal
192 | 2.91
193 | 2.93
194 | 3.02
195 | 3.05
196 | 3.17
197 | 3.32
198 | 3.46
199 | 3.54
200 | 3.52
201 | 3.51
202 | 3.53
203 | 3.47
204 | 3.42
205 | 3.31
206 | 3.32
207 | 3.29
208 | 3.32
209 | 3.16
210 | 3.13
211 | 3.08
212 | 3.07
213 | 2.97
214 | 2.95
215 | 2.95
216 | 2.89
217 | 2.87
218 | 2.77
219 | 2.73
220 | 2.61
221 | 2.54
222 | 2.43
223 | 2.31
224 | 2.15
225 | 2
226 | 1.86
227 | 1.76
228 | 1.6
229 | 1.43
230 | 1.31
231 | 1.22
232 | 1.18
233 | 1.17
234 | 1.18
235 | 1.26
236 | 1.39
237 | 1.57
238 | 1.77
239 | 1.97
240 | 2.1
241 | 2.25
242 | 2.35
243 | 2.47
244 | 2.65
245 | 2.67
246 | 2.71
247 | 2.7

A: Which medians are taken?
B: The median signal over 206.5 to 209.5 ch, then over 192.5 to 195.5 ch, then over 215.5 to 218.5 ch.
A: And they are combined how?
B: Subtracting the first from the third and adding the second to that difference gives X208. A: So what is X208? 2.6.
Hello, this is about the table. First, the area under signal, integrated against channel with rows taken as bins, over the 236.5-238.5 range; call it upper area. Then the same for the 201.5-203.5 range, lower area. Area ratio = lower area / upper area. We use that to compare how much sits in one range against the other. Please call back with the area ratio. 2.1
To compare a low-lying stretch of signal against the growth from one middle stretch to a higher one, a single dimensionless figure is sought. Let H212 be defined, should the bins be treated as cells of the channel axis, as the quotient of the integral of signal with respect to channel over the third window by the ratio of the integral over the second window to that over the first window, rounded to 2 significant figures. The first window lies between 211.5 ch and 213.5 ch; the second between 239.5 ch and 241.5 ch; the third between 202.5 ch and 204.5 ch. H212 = 9.6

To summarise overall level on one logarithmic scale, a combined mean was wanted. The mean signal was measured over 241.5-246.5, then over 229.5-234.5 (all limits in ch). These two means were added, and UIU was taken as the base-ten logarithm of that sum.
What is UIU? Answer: 0.58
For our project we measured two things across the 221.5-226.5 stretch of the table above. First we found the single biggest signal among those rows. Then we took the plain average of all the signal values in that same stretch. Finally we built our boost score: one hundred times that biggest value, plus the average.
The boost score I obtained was 245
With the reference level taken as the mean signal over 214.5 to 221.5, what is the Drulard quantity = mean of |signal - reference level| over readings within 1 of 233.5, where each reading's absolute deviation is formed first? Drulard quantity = 1.6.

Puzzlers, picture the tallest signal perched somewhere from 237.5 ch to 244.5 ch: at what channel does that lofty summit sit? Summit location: 244 ch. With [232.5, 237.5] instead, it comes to 237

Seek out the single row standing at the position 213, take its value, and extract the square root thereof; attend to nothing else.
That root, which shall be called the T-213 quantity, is 1.72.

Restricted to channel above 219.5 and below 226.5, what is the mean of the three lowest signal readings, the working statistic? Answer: 2.0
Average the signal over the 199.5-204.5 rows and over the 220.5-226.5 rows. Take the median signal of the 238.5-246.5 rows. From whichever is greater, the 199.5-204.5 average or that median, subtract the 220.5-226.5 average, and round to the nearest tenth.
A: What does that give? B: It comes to 1.3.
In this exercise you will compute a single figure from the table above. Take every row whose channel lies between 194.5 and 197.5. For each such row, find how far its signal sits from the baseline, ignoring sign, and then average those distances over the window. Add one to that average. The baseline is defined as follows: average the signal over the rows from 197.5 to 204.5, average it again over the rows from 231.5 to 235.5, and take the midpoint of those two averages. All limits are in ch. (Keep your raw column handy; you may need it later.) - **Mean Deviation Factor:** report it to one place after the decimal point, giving 1.8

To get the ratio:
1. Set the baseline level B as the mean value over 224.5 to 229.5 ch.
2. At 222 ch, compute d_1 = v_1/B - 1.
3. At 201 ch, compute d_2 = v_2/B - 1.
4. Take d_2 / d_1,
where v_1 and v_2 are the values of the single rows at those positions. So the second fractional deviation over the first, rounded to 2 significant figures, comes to 2.5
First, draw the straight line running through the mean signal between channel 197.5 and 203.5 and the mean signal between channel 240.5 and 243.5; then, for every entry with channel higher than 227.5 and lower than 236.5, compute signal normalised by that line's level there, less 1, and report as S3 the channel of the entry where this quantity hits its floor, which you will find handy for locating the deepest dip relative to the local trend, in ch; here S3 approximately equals 232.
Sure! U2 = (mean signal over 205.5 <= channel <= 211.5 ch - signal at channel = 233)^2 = 4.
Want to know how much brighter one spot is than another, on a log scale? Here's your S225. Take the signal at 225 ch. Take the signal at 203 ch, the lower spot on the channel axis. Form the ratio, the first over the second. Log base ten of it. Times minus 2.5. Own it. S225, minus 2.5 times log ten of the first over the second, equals 0.60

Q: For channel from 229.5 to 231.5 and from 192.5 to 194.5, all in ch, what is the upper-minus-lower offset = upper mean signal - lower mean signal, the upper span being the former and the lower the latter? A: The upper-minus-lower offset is -1.71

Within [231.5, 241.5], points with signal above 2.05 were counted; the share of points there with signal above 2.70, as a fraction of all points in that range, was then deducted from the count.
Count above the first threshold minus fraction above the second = 2.0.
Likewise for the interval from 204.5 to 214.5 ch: 9.0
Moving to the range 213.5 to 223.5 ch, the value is 9.4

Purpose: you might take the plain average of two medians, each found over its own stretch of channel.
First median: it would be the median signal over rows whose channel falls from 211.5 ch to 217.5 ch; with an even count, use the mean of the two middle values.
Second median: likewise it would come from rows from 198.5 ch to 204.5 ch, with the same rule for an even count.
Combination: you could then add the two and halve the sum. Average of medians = 3.23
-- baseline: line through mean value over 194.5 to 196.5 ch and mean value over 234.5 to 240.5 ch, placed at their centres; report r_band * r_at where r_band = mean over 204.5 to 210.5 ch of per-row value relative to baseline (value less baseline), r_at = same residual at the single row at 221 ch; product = 0.17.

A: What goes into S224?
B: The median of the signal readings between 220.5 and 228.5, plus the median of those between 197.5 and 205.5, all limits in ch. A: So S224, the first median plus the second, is 5.6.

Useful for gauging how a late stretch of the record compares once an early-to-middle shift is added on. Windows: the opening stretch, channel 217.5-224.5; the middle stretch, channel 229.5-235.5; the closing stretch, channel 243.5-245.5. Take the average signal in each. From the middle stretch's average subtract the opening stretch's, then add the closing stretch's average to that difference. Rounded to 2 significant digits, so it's 1.4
